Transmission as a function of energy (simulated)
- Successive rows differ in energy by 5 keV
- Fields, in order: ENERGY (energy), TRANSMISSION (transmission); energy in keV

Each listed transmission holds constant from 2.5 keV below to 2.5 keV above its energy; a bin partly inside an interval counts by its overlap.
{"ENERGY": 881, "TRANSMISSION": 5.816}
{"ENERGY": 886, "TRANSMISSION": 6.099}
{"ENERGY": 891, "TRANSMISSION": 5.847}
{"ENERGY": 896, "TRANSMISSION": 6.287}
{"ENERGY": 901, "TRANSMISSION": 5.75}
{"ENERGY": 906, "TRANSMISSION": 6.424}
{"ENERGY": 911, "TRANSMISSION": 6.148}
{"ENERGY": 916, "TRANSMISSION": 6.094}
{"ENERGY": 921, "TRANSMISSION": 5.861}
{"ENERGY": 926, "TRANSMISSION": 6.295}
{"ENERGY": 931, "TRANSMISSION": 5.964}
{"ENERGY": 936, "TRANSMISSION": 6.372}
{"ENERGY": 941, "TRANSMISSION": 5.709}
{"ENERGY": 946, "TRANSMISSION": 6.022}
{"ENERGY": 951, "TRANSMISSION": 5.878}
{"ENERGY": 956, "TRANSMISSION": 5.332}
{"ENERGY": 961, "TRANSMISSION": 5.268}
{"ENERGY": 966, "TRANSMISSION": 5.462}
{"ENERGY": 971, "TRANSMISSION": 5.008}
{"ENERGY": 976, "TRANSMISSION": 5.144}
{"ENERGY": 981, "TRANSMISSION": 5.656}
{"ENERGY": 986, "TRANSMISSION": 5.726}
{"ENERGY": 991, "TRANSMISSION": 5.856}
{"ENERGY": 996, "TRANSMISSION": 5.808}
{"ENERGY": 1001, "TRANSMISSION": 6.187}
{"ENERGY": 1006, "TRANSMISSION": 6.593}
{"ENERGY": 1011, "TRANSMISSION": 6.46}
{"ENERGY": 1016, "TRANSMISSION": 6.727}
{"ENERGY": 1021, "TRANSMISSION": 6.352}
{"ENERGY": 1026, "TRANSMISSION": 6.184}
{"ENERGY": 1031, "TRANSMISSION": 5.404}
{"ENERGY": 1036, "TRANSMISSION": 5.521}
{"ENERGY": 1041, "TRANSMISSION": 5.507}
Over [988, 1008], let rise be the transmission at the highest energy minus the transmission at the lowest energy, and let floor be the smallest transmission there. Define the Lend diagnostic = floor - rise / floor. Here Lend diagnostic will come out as 5.68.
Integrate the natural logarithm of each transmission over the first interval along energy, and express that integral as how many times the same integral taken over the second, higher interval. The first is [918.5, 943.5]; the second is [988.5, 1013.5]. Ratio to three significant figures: 0.988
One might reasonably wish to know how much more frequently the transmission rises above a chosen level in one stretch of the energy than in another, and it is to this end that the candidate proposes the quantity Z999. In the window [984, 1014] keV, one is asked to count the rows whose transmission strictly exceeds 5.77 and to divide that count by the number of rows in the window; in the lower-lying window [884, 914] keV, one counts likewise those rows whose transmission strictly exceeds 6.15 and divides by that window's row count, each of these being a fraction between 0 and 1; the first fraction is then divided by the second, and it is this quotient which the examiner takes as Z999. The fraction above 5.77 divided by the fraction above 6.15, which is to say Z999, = 2.5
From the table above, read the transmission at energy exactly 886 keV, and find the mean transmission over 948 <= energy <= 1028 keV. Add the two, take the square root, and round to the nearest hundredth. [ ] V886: 3.46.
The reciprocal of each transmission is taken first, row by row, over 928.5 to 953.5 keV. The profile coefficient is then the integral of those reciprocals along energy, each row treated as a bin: 4.2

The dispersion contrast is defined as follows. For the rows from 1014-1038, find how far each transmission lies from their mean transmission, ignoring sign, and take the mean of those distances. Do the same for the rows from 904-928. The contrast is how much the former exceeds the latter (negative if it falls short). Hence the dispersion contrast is 0.30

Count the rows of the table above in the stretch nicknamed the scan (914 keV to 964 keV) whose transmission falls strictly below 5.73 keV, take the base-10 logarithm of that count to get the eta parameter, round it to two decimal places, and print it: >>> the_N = 0.48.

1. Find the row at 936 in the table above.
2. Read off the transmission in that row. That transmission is 6.372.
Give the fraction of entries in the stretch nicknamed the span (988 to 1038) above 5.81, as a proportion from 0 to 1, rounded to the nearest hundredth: 0.70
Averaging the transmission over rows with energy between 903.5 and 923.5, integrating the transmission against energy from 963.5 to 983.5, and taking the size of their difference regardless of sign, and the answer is 100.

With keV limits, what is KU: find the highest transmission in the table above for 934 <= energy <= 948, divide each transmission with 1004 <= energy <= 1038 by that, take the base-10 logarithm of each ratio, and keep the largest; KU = 0.024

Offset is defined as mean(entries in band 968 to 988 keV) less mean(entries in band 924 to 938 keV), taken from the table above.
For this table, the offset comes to -0.8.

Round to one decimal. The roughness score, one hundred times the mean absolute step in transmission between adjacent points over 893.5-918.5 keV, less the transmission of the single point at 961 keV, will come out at 33.3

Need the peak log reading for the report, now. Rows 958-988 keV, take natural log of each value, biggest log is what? 1.75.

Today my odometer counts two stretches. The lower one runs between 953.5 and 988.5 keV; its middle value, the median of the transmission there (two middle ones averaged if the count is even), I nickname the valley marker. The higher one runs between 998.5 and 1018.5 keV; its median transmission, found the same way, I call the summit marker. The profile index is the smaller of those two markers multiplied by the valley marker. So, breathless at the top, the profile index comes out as 28.4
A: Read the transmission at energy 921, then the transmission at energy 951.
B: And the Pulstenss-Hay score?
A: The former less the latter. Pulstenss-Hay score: 0.0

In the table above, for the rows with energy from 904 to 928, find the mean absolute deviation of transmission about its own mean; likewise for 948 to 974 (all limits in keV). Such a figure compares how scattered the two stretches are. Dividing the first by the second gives 0.7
